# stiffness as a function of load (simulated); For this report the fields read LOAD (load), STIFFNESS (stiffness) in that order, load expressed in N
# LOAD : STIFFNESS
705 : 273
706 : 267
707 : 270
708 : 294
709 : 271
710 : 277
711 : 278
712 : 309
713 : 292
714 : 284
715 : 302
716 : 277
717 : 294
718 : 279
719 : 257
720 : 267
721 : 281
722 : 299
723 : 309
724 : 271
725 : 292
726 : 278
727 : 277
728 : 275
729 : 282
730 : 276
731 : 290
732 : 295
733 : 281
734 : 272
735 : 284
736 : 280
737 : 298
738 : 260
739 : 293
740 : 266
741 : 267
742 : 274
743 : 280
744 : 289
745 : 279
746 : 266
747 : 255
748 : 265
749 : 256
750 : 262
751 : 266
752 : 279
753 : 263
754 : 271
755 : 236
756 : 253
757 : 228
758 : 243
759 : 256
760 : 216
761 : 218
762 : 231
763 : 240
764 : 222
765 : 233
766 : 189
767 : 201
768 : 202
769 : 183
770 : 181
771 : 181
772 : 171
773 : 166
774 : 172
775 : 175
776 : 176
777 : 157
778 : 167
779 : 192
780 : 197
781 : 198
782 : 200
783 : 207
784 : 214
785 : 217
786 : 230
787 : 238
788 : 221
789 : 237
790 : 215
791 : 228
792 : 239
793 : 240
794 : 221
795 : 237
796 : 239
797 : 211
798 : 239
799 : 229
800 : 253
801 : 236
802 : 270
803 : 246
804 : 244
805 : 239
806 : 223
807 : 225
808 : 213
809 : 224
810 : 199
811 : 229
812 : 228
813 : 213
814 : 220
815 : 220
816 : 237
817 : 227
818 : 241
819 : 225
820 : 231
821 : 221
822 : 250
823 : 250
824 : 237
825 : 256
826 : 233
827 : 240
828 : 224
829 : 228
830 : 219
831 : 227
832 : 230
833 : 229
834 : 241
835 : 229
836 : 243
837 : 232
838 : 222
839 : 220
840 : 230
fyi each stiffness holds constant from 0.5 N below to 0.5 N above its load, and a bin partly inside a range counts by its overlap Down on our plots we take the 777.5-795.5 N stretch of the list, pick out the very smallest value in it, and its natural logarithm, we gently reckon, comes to 5.12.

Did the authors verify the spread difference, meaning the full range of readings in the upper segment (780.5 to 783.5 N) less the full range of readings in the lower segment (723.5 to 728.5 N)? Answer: -12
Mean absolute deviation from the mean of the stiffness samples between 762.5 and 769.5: 18.6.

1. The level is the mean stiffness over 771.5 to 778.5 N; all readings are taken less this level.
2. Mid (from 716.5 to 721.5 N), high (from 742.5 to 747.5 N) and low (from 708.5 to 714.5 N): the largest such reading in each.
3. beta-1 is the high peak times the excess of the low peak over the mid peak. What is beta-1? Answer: 1798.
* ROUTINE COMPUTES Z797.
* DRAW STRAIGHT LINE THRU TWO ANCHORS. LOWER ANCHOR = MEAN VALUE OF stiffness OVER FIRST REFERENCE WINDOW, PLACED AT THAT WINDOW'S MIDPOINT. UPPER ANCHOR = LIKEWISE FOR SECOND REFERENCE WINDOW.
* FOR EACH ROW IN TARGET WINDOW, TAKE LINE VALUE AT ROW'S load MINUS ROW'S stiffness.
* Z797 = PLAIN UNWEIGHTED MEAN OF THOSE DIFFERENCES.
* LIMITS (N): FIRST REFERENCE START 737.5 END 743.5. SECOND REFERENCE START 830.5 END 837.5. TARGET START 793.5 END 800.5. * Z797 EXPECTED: 16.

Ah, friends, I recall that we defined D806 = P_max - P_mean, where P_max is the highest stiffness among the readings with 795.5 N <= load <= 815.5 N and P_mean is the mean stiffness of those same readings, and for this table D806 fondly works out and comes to 40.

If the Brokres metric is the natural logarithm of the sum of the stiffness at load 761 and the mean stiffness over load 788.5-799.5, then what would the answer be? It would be 6.11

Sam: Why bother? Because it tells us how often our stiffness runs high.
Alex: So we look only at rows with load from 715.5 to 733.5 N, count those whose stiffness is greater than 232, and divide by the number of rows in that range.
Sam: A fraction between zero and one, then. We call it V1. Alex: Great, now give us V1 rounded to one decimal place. 1.0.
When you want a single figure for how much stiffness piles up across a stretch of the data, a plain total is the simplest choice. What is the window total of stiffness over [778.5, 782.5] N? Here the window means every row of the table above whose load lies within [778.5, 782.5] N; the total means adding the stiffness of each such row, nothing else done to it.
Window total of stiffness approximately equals 787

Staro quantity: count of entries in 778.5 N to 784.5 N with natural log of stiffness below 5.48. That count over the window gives 6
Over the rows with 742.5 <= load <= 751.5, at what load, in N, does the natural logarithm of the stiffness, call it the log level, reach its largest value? 744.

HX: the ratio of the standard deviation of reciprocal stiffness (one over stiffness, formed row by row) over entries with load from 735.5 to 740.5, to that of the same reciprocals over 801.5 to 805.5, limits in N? 1.0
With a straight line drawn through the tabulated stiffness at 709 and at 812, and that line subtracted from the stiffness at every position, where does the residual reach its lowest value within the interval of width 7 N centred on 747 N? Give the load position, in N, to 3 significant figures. 747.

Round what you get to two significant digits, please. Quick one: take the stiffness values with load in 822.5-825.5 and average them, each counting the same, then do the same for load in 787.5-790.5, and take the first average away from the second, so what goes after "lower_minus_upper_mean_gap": -23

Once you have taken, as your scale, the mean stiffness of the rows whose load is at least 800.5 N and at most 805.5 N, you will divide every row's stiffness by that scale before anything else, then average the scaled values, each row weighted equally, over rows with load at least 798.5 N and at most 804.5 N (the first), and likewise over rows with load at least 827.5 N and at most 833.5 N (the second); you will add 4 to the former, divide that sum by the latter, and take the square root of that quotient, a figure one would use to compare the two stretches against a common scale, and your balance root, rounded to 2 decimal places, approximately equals 2.34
